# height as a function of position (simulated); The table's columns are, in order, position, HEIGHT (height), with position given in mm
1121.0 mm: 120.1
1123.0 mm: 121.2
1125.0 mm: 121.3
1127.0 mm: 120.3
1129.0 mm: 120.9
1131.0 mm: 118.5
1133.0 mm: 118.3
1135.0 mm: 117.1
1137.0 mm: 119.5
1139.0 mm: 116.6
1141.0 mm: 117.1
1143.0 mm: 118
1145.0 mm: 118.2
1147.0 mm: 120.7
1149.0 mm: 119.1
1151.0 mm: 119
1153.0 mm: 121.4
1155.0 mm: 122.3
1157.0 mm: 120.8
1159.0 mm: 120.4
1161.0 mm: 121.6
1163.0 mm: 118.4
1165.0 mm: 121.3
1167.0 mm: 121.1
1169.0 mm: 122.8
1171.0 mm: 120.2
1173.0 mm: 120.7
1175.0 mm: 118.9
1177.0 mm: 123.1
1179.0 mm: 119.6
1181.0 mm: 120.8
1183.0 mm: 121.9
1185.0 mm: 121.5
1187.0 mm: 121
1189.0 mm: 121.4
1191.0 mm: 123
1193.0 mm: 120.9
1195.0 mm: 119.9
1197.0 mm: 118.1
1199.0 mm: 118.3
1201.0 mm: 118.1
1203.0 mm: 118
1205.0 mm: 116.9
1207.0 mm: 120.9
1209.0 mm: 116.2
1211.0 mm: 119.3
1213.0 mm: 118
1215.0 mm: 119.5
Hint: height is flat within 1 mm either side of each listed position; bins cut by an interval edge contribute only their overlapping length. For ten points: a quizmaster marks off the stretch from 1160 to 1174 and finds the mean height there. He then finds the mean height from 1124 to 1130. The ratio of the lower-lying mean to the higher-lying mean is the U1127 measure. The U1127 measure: 1.00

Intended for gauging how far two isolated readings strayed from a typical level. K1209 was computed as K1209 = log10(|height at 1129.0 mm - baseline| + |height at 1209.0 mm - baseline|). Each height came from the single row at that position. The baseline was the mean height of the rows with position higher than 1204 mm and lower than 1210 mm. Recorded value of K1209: 0.7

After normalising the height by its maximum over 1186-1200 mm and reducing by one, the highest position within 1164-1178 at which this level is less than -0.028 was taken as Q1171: 1175.0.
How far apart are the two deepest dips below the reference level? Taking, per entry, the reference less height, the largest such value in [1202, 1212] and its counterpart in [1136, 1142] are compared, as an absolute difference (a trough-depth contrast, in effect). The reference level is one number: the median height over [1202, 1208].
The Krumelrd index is 0.40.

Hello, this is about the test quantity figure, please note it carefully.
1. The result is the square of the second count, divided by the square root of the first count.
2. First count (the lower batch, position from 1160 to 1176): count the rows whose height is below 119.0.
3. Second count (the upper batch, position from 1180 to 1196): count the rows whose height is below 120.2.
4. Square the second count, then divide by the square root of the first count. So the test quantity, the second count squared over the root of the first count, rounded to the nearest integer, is 1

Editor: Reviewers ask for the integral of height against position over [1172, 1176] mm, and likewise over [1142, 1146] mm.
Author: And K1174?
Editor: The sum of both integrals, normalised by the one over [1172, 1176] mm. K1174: 1.99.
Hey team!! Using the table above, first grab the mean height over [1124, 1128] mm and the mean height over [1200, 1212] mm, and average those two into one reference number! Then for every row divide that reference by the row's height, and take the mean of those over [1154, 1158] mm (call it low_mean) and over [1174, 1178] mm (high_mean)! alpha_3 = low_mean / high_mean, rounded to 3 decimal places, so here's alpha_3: 0.995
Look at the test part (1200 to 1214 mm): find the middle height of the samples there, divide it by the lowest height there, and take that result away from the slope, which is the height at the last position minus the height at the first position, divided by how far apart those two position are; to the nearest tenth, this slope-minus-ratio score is -1.0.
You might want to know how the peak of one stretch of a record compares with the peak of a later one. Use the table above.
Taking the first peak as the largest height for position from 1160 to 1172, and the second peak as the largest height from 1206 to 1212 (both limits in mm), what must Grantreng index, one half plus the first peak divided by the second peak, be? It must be 1.52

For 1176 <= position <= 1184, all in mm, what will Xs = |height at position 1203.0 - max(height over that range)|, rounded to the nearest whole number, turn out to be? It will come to 5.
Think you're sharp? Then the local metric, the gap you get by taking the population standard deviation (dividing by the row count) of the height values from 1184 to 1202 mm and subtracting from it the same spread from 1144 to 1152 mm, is 0.75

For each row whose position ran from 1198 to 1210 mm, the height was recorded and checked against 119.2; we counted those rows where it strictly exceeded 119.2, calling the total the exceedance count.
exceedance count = 1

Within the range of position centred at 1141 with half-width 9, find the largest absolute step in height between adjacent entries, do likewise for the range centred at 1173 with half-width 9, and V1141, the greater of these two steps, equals 4.2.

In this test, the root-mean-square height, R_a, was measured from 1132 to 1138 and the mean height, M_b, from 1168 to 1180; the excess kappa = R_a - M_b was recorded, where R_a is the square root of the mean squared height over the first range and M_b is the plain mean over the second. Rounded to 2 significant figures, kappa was -2.6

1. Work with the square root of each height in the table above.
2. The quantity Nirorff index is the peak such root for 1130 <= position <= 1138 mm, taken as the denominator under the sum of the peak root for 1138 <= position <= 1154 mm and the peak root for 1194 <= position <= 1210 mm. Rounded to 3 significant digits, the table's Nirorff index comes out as 2.01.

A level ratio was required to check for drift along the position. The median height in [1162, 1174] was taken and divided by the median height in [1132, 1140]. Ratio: 1.03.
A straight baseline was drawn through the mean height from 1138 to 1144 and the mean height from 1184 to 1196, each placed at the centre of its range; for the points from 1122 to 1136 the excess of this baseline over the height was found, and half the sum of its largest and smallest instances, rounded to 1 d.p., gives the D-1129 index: -2.9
